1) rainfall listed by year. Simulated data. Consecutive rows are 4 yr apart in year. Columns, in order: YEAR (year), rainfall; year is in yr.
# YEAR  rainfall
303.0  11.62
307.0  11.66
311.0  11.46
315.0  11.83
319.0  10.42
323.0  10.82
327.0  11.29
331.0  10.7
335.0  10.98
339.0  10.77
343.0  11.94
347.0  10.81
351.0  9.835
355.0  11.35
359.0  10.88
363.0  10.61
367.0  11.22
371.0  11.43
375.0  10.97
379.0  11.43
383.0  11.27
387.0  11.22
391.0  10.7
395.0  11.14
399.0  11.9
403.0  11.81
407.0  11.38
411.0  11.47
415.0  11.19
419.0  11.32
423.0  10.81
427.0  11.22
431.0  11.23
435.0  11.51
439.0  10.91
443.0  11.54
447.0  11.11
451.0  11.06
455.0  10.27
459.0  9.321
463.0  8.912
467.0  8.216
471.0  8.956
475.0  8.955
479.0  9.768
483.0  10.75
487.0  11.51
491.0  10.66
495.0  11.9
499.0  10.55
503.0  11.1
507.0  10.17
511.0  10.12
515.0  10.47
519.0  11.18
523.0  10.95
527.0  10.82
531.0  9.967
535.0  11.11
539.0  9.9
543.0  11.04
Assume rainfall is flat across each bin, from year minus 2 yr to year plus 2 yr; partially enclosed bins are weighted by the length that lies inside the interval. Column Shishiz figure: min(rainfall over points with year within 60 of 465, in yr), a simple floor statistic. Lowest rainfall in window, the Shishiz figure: 8.216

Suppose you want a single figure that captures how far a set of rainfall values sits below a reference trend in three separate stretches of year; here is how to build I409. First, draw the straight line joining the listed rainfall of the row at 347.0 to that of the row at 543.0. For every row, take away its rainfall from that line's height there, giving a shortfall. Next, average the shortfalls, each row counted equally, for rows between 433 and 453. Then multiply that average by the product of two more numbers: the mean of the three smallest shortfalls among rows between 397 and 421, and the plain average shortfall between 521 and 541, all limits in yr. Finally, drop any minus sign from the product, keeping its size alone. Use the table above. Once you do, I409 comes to 0.12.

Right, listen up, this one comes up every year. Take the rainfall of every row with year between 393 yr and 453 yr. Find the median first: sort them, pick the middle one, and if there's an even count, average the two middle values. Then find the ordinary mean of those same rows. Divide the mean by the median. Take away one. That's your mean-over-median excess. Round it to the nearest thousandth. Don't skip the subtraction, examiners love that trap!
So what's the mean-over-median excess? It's 0.007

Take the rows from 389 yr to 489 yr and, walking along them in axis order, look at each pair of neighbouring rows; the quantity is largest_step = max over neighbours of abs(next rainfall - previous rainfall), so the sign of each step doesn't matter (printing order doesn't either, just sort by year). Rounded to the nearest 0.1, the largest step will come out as 1.0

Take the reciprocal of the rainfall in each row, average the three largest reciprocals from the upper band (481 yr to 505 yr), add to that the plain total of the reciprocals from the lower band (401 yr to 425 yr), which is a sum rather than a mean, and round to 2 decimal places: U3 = 0.62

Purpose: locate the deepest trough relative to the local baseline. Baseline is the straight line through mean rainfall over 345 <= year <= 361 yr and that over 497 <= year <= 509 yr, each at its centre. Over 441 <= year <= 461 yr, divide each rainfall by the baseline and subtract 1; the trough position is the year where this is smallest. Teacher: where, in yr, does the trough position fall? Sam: 459.0 yr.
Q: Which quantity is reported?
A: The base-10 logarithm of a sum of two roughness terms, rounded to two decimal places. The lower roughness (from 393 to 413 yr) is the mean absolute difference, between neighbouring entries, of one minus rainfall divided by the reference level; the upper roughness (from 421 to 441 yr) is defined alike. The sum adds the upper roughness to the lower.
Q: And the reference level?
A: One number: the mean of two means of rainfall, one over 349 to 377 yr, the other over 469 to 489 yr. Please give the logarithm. -1.19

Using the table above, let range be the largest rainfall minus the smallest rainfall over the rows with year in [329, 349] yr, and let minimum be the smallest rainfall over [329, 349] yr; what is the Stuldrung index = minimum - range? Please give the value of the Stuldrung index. 9.46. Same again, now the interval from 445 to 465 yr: 6.71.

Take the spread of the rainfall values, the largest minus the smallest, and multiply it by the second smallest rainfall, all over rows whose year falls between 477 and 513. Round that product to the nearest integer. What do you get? 22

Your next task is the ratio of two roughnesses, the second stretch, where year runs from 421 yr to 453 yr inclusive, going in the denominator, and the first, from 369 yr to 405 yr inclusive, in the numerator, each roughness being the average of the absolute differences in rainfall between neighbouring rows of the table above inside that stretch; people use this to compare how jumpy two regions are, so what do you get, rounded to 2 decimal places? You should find 1.07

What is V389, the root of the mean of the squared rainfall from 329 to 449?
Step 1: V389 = 11.2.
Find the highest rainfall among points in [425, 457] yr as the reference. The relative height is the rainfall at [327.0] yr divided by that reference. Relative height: 0.98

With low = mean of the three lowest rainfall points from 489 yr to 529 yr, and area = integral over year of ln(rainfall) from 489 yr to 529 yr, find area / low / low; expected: 0.90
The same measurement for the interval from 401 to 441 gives 0.81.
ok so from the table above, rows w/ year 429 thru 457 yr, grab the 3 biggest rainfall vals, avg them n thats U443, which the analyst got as 11.4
